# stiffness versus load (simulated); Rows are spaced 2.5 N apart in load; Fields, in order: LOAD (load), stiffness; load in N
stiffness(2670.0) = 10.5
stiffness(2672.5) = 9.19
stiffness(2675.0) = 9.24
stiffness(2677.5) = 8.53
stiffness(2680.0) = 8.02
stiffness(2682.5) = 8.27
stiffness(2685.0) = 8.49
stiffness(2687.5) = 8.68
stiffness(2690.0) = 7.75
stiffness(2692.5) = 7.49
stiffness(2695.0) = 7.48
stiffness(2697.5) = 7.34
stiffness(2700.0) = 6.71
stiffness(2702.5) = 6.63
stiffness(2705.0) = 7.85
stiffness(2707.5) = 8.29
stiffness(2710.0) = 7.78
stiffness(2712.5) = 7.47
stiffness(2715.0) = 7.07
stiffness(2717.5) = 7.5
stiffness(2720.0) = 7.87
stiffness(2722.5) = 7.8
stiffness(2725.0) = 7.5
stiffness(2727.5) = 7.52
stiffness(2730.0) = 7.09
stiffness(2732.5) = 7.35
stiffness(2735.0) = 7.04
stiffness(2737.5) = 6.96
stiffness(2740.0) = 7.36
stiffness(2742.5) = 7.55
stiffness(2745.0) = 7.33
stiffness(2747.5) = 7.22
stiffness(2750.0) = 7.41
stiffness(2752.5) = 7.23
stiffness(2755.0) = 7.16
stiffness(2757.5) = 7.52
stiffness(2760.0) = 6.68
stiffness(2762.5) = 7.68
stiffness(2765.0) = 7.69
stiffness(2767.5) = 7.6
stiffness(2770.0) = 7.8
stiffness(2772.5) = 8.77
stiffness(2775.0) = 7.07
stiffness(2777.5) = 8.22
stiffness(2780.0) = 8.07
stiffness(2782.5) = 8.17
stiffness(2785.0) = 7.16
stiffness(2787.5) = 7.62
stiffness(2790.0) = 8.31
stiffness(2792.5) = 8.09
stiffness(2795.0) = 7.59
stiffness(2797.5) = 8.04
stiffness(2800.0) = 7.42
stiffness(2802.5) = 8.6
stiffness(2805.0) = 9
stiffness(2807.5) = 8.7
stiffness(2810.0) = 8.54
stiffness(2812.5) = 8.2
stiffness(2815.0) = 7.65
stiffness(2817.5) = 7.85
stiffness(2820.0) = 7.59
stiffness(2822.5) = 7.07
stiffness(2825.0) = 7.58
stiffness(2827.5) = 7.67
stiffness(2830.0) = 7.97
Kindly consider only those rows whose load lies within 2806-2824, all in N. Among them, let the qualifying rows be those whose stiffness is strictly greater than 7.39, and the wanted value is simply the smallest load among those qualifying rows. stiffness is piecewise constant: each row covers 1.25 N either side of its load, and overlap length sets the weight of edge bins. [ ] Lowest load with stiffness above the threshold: 2807.5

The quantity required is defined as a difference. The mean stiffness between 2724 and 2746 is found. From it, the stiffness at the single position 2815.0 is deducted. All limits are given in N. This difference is -0.35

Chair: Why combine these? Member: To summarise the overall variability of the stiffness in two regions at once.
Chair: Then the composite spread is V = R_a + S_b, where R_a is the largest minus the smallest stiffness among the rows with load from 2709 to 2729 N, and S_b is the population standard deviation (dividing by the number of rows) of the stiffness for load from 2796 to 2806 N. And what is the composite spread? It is 1.40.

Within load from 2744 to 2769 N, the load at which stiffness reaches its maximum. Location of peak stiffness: 2765.0 N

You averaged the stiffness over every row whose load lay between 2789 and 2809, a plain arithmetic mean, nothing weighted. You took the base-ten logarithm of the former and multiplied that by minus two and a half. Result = -2.29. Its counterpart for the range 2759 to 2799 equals -2.23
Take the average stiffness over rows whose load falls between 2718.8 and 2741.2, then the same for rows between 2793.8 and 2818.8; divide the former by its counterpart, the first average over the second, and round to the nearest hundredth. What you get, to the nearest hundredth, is 0.91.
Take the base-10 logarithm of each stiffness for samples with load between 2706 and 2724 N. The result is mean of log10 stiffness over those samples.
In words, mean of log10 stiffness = 0.885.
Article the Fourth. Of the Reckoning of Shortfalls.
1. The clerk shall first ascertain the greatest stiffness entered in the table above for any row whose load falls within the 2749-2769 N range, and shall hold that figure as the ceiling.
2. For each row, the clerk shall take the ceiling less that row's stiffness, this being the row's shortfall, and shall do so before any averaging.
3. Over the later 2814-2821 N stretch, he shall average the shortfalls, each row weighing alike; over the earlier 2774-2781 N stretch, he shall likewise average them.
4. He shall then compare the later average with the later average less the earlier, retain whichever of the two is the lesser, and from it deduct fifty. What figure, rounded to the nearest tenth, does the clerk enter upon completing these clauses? -50.0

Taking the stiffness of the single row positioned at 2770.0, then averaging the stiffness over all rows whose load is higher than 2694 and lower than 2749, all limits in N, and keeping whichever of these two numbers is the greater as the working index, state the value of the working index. 7.80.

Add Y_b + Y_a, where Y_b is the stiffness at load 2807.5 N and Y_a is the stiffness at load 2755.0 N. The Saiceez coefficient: 15.9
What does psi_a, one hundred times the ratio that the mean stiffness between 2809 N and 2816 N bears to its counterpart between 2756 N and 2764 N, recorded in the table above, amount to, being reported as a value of 111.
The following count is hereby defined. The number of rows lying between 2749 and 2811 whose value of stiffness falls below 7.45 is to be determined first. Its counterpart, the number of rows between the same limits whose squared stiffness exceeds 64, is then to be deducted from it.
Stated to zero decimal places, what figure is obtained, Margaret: -4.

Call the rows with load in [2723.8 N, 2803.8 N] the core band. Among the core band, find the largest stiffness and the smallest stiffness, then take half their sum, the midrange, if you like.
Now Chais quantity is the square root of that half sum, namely 2.78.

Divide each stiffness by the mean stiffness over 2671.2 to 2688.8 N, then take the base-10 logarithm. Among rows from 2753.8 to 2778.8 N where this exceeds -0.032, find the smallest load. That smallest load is 2772.5 N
